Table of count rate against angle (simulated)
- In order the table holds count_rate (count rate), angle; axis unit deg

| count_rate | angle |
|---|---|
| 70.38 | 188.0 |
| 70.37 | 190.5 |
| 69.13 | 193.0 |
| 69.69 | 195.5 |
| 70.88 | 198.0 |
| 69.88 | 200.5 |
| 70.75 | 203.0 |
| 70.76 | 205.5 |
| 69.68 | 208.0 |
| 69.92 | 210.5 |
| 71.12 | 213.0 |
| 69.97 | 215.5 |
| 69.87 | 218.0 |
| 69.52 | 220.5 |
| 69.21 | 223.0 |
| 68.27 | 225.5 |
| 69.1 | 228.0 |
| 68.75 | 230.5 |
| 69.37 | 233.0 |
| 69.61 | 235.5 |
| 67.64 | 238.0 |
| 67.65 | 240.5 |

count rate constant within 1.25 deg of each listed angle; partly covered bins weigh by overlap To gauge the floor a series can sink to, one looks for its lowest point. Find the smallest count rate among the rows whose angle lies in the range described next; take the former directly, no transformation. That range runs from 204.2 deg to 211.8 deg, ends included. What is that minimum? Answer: 69.68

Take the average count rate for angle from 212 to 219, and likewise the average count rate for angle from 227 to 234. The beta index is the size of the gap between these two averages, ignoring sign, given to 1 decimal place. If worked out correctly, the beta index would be 1.2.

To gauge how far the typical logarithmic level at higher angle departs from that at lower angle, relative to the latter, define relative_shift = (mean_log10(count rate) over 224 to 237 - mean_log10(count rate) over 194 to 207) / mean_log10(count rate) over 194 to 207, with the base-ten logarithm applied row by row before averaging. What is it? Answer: -0.0046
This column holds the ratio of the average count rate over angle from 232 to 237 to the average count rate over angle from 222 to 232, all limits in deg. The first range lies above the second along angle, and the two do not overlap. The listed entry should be 1.01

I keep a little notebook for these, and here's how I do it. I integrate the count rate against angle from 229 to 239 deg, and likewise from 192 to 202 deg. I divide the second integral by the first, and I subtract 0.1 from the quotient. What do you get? 0.915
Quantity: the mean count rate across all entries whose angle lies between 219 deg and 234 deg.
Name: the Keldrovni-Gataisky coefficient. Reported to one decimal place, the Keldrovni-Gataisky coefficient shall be 69.0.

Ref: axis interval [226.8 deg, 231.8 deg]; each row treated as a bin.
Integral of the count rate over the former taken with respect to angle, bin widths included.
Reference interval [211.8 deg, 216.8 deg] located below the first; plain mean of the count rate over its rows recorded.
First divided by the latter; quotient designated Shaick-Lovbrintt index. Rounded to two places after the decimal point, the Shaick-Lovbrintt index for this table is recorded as 4.89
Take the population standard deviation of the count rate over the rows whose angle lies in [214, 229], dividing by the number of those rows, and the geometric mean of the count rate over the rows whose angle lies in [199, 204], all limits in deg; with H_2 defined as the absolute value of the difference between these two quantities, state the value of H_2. 69.7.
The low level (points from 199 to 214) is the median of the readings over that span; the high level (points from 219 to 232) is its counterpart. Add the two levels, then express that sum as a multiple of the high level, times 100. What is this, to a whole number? 202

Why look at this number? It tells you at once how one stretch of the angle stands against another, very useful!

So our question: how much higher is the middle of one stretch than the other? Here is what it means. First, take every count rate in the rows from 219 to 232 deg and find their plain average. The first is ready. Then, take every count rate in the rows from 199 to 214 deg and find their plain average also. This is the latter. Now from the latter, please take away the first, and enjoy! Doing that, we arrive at 1.4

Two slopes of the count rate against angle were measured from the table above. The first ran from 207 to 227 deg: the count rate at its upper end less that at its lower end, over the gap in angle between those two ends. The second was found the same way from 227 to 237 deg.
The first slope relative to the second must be -1.2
